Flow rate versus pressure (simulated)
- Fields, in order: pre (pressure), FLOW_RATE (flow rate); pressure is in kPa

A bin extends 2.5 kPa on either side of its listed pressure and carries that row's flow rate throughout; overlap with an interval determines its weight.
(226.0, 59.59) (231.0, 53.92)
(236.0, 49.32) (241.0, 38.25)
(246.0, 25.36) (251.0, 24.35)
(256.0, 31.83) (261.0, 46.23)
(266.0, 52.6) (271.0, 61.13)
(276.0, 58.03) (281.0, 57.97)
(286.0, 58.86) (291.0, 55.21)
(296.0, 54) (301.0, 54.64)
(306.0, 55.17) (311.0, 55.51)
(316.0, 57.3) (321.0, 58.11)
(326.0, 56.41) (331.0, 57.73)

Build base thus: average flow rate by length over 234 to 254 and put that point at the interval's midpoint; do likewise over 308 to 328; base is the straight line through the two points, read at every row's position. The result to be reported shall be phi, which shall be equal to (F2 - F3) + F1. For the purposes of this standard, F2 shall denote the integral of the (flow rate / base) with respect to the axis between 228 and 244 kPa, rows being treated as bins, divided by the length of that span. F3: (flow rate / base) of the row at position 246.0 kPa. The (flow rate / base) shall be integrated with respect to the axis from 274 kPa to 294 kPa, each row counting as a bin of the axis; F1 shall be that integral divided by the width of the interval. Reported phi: 2.02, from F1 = 1.24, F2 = 1.51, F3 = 0.74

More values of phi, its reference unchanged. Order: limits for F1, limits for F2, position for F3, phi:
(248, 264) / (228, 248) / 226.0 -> 0.16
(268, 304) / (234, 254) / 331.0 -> 1.29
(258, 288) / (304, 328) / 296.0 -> 1.22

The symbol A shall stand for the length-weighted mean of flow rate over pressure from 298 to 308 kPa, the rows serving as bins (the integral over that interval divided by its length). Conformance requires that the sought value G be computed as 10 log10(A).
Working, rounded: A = 55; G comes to 17.39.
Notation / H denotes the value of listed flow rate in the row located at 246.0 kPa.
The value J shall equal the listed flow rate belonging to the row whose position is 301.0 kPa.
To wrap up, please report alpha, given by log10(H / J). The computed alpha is -0.333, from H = 25.36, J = 54.64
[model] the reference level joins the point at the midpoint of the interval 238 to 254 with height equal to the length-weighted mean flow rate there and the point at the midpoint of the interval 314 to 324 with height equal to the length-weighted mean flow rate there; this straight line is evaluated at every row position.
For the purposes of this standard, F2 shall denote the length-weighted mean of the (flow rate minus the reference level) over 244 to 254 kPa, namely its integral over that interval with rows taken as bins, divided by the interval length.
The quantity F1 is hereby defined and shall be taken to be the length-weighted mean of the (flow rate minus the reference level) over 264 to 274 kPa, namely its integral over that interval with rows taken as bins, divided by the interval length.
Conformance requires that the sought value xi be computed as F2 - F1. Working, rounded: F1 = 18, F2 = -6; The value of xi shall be -24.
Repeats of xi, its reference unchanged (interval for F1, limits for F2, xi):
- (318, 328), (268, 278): 21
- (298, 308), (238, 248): 1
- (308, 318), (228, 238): 26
